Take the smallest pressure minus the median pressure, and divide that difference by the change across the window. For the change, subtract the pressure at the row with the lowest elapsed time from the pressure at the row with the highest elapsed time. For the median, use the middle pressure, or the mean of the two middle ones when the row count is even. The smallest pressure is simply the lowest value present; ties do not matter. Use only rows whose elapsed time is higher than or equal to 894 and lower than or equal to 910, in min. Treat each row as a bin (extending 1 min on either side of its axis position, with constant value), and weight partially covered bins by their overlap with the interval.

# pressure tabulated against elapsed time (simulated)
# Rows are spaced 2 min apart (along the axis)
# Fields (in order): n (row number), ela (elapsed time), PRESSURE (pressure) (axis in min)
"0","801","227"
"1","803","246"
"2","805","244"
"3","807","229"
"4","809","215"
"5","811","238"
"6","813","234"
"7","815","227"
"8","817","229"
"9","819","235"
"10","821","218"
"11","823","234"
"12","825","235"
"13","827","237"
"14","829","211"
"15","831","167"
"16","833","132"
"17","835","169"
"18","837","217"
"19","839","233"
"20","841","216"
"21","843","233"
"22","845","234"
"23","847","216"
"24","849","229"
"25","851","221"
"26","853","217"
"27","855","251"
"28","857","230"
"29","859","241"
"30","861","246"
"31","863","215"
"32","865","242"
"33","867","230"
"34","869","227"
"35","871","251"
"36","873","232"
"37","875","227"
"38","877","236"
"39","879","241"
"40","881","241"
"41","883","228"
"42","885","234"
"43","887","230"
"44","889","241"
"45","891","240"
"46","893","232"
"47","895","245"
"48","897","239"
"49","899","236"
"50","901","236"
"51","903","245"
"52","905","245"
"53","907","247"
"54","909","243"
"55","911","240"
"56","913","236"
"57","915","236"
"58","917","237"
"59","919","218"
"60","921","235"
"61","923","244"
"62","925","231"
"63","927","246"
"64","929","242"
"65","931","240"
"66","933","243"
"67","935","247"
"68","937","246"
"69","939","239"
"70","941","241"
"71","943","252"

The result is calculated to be 4.0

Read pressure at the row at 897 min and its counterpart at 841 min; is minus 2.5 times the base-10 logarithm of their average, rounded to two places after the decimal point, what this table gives -5.89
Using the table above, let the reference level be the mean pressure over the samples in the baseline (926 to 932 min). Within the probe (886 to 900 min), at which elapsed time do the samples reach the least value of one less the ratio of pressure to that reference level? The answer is 895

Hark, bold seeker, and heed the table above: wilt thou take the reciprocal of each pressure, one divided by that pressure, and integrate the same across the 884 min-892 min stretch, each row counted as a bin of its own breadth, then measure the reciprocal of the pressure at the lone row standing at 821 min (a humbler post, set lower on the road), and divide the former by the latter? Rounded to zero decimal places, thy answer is 7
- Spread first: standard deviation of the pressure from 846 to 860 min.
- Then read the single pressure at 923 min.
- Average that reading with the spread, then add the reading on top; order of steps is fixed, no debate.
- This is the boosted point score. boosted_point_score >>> 372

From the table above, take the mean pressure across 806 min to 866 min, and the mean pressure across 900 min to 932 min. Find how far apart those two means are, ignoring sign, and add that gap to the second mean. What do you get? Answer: 256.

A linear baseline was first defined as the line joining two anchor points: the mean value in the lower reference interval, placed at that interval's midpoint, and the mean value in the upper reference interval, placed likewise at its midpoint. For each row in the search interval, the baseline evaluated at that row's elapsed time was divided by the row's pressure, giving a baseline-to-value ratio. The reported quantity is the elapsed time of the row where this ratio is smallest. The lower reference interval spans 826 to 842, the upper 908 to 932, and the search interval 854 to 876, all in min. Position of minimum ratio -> 855 min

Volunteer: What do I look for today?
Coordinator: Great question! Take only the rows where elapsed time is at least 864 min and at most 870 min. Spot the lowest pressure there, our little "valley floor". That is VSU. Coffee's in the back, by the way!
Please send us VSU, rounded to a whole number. 227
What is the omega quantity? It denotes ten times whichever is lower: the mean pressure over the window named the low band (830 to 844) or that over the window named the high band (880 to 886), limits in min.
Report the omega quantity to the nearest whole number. 1953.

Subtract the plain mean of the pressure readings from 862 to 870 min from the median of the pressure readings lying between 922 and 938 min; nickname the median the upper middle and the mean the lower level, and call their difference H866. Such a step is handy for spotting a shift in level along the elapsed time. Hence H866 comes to 15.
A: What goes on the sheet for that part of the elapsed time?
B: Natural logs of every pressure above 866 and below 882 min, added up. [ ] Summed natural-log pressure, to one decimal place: 43.7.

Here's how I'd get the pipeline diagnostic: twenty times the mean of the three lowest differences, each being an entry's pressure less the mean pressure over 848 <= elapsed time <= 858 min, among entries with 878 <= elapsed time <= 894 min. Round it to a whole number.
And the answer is 8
